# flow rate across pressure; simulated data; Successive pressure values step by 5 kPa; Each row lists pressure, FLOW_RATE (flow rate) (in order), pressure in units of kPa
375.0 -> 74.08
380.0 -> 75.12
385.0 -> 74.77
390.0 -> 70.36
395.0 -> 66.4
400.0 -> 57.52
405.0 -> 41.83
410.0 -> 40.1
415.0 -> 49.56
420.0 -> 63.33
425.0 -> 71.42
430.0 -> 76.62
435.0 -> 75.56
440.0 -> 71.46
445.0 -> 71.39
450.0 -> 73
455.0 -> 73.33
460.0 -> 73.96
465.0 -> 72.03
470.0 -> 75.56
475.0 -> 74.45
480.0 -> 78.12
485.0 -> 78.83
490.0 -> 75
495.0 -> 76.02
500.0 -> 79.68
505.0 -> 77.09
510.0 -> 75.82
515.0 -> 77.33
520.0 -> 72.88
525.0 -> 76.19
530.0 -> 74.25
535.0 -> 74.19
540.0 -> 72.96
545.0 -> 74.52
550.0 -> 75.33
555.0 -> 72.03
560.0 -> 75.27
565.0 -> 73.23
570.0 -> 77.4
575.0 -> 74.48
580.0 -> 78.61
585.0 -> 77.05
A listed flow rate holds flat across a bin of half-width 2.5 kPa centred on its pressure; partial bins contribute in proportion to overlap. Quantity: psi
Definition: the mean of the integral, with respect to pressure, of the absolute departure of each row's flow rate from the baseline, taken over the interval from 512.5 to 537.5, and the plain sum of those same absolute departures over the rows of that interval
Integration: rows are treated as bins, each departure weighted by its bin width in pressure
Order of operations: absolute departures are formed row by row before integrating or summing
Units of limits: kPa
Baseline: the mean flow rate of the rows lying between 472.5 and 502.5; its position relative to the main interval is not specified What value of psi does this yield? 33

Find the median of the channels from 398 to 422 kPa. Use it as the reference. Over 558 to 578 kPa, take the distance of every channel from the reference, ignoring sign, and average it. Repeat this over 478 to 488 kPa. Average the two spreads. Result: 27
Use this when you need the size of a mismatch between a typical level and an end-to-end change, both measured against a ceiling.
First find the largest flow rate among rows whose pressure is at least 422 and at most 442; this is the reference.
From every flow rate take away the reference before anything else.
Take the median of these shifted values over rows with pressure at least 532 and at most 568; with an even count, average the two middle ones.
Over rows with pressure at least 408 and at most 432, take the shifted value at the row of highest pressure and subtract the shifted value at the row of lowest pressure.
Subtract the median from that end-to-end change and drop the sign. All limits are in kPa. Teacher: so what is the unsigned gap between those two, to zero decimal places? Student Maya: 39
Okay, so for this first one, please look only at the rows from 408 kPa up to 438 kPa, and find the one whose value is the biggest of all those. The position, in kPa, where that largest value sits 430.0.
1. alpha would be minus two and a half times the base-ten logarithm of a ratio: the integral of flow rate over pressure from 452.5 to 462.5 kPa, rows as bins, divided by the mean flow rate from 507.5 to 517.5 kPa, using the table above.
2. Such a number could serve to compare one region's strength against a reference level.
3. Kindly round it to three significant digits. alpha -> -2.46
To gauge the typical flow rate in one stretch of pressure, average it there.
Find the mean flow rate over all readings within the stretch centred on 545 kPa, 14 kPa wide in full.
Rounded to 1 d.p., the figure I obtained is 74.3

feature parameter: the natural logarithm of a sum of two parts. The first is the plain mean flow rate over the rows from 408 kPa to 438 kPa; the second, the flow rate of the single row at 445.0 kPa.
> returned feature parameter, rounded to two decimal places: 4.90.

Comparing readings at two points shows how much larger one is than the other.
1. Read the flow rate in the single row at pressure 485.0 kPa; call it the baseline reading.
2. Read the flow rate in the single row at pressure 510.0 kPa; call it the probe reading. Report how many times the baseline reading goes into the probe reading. 0.96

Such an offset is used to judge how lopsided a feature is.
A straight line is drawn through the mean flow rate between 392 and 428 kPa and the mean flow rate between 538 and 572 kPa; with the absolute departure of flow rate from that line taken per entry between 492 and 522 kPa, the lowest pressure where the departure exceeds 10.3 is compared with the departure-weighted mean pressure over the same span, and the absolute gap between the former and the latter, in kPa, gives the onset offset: 5.1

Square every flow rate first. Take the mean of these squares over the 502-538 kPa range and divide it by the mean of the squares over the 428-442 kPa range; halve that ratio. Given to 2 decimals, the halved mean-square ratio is 0.51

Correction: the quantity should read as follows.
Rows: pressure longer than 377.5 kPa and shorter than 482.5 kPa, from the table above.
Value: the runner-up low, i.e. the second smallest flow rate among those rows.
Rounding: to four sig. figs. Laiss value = 41.83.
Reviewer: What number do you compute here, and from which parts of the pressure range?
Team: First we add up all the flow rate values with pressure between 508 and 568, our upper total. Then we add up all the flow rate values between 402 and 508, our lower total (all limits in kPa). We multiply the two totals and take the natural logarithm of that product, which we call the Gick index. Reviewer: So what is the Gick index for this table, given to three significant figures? 14.1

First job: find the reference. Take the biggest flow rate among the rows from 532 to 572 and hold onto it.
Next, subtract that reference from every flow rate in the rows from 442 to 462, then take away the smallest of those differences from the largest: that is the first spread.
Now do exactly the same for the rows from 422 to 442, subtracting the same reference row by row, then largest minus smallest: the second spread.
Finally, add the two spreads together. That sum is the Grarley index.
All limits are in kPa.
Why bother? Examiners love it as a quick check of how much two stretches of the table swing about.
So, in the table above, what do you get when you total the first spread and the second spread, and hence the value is 7.8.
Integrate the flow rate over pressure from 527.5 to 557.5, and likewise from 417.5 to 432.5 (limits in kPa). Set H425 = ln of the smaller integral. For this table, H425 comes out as 6.96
